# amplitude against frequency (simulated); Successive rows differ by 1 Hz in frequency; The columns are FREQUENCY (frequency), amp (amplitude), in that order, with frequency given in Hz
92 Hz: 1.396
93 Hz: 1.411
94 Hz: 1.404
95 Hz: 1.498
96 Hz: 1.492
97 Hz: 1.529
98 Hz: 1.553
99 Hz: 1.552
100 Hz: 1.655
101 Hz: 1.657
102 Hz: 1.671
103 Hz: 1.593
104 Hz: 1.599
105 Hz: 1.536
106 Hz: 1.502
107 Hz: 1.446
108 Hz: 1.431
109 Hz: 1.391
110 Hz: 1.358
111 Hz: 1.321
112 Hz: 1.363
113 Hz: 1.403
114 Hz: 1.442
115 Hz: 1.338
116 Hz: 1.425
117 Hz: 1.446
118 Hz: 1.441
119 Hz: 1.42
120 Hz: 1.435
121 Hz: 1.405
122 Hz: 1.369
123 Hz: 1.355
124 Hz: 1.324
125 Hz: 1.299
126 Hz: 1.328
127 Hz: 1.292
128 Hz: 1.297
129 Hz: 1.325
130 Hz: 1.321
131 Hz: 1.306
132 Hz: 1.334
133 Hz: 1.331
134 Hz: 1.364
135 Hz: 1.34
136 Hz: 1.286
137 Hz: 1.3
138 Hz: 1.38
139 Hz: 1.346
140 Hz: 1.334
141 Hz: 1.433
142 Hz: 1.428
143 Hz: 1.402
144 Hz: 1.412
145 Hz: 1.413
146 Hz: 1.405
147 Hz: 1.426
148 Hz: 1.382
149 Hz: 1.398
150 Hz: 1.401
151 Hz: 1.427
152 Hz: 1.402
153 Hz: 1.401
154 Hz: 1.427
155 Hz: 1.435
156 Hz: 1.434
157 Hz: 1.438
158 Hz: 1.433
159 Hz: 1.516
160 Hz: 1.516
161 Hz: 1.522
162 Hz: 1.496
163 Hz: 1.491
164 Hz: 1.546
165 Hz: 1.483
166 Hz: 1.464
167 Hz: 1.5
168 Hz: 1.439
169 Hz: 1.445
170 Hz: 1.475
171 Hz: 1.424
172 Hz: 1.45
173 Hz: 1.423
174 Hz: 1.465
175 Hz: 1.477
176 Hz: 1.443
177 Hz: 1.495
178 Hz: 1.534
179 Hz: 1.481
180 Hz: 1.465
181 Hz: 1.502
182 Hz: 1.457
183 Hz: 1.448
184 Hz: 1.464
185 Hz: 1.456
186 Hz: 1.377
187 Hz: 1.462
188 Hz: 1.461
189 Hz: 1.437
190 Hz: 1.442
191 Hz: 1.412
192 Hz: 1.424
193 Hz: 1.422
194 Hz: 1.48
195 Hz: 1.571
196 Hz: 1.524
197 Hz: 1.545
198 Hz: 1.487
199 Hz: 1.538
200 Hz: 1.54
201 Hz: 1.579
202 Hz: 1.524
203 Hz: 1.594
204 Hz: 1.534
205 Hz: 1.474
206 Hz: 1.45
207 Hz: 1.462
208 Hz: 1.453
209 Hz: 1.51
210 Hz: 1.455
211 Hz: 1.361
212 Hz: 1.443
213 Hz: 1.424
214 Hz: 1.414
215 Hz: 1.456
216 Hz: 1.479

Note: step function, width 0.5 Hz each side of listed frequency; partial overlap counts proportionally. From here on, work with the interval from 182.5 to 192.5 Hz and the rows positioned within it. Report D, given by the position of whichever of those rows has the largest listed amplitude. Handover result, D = 184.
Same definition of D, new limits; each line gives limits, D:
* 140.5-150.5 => 141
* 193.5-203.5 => 203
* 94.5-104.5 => 102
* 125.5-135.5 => 134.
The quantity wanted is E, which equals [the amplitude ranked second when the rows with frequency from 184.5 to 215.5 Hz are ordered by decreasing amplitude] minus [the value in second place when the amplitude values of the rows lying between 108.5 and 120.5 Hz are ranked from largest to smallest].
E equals 0.14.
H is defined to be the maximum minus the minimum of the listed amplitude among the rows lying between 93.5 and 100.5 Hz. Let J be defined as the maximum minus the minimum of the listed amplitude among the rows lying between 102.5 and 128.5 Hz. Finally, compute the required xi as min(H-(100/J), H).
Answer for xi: -325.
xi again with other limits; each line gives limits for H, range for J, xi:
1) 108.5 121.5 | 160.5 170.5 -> -934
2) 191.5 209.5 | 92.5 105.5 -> -374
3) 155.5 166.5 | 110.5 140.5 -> -625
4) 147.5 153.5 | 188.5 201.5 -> -599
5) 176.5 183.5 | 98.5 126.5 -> -269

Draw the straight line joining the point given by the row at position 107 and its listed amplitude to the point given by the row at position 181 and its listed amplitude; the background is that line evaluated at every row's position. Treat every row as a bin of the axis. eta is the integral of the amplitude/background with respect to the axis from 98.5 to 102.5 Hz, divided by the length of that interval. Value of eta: 1.13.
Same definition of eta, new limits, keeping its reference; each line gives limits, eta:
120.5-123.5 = 0.94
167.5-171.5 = 0.97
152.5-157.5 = 0.96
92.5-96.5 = 1.01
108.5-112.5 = 0.94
